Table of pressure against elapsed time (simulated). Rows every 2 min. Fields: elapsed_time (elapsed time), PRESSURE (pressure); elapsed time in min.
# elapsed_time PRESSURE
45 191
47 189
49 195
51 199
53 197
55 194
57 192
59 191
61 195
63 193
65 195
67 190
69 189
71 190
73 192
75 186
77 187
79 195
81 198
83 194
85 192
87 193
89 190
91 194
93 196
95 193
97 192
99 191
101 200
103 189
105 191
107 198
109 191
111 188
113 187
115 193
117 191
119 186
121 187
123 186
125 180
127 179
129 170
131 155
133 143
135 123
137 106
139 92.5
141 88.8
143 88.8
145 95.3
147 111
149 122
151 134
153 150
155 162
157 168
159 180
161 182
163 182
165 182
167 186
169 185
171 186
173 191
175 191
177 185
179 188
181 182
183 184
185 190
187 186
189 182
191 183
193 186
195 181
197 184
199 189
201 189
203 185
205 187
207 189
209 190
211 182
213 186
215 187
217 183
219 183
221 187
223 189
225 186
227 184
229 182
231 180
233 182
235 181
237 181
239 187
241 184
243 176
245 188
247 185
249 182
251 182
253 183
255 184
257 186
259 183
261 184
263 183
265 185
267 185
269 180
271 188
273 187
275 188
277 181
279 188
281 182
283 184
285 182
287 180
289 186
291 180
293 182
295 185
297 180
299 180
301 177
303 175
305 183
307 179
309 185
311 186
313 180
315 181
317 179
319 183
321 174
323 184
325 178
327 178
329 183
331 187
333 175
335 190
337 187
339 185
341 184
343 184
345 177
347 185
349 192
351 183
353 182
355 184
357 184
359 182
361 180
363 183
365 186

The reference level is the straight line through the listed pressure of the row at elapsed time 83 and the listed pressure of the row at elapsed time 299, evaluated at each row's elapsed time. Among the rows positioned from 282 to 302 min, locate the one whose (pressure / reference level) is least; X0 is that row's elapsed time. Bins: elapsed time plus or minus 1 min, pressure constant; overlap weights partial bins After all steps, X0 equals 301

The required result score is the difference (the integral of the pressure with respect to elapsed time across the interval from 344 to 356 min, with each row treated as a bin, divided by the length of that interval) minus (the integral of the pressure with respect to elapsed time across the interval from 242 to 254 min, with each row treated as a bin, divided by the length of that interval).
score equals 1.2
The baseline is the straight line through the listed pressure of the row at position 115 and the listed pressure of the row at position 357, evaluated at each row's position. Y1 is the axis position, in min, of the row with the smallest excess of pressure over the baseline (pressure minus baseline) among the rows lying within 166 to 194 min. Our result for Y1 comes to 181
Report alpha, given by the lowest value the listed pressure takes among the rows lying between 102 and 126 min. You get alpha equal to 180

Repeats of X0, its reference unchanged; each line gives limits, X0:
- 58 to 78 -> 75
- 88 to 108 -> 103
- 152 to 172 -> 153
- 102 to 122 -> 119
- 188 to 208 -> 195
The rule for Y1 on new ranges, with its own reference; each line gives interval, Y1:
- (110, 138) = 137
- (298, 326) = 321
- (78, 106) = 103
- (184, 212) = 195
